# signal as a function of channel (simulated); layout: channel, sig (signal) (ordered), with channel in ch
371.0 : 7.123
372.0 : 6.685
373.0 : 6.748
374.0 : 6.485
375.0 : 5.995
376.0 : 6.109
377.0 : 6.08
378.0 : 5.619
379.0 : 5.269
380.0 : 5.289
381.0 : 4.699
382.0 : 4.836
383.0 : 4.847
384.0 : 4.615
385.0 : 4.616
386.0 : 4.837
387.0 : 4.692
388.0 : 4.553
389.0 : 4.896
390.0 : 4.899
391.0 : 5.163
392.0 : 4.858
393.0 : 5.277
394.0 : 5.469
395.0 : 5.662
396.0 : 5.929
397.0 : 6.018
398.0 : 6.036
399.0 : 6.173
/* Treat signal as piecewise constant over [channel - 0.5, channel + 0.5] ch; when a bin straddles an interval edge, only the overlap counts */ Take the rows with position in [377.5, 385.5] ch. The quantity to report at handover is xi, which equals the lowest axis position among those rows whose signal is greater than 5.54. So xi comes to 378.0 ch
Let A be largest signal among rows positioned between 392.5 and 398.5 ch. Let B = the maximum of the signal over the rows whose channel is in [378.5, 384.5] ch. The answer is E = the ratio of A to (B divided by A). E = 6.9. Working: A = 6.036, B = 5.289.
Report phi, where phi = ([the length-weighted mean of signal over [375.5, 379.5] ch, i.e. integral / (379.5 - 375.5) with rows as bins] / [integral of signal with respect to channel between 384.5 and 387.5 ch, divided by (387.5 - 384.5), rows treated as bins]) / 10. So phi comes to 0.122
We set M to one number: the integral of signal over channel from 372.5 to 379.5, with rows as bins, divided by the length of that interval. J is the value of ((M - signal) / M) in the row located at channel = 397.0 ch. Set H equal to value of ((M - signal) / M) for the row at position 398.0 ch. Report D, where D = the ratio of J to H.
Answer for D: 3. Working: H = 0.00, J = 0.00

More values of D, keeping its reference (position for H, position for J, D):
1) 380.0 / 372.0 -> -1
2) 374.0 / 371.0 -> 2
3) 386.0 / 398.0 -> 0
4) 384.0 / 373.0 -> 0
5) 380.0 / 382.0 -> 2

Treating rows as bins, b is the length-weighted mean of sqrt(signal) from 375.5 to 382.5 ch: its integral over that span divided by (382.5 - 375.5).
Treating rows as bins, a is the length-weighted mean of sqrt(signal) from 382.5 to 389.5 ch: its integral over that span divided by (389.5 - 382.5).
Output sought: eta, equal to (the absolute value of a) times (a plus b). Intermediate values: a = 2.17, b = 2.32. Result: 9.8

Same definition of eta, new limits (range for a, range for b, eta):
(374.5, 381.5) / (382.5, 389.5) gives 10.7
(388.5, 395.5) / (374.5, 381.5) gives 10.5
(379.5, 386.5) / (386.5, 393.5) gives 9.7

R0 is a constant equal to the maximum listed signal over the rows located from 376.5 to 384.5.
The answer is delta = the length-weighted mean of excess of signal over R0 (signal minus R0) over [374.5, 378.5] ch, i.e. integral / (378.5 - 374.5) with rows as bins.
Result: -0.13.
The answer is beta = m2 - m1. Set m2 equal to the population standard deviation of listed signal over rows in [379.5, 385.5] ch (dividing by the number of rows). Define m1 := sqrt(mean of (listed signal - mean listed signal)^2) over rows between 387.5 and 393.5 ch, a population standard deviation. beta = 0.00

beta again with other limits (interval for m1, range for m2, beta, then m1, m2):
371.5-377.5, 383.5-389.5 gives -0.18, 0.30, 0.12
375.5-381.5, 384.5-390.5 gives -0.36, 0.49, 0.14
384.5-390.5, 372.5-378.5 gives 0.22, 0.14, 0.36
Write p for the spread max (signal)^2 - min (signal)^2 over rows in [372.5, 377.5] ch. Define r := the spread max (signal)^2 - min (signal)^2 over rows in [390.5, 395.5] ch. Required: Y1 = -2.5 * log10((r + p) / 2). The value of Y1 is -2.4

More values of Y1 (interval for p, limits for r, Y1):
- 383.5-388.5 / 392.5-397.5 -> -1.9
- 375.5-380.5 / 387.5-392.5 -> -2.2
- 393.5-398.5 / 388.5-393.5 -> -1.8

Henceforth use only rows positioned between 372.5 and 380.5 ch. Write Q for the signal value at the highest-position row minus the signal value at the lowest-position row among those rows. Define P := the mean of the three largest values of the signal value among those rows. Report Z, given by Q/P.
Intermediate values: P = 6.4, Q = -1.5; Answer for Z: -0.23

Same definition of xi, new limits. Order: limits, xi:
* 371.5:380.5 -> 372.0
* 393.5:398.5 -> 395.0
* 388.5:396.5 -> 395.0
